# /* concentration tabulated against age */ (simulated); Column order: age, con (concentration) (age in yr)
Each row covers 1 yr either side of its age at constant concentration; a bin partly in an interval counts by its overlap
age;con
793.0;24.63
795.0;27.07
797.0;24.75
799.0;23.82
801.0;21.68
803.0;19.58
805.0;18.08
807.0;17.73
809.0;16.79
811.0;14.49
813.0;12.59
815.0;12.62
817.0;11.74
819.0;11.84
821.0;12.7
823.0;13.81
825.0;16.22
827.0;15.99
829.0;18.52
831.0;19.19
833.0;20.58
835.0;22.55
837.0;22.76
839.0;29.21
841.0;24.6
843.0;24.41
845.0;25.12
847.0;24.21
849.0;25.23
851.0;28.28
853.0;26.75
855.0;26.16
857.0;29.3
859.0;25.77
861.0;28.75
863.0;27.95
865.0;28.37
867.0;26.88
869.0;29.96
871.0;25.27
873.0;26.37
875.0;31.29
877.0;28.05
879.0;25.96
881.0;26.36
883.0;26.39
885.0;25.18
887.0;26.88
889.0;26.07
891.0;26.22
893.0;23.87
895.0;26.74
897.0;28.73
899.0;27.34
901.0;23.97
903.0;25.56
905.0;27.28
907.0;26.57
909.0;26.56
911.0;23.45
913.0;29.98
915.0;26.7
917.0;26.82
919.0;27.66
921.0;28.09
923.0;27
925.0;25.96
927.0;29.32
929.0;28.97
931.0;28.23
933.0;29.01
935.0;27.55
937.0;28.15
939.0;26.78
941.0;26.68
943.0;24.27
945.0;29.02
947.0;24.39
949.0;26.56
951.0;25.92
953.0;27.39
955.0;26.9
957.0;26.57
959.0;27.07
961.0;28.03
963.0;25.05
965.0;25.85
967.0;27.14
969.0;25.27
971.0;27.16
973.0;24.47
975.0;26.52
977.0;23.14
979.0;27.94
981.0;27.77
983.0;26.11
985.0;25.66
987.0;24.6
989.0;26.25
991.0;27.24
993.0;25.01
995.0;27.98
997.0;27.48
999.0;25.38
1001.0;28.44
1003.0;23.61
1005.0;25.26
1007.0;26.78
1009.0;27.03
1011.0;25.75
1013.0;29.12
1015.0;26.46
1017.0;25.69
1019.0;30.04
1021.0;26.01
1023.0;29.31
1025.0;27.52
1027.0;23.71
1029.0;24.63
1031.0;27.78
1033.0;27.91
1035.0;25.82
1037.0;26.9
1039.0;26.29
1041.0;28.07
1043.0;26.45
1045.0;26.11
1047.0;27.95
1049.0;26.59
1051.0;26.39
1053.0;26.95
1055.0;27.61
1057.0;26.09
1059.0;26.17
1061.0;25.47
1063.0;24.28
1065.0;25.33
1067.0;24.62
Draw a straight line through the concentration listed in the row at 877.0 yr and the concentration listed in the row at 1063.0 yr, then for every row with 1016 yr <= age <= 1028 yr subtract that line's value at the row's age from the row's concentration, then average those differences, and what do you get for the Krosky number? 1.9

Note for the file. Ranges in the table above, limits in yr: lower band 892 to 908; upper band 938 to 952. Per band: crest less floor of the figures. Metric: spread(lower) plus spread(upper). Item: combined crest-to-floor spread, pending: 9.6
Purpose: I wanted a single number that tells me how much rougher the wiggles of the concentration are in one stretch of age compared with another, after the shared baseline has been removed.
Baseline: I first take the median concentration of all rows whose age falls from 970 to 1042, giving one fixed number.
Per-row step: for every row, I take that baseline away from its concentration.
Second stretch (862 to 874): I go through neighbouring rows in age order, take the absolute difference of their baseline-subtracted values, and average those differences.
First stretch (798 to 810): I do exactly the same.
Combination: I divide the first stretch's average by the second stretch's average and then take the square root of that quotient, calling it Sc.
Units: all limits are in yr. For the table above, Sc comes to 0.81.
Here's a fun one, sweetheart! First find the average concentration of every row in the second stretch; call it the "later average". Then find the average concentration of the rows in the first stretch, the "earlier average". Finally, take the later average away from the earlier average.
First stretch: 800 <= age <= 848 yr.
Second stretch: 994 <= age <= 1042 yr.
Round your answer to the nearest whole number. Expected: -8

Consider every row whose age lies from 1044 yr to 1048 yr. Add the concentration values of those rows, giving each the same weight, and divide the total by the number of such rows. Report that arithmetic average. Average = 27.0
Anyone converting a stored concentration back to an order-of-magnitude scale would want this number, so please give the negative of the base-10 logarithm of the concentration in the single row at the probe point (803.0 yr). -1.29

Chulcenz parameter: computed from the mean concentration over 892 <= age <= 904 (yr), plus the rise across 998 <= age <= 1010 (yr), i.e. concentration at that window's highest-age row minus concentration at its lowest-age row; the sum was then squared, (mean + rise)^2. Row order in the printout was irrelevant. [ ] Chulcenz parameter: 766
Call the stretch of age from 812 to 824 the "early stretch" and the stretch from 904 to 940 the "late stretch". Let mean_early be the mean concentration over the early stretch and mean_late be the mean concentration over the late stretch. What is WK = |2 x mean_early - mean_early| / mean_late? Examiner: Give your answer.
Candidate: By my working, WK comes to 0.46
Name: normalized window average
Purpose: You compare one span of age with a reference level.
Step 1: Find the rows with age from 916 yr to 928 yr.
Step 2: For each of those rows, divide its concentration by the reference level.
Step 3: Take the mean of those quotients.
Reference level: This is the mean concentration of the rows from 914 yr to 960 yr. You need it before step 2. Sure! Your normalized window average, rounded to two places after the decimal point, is 1.01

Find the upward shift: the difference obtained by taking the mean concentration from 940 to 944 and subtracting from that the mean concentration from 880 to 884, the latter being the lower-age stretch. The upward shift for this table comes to -1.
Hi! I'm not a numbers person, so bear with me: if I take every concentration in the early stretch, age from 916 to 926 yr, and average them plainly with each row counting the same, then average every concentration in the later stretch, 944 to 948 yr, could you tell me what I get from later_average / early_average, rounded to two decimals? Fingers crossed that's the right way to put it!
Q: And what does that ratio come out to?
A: 0.99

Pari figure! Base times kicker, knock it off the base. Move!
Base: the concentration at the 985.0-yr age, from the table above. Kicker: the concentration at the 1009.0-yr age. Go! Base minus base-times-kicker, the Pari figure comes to -668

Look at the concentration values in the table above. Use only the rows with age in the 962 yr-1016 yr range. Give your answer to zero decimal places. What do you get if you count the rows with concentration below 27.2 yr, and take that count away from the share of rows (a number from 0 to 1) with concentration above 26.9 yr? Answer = -20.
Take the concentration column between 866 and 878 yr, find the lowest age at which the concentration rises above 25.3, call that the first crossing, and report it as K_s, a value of 867.0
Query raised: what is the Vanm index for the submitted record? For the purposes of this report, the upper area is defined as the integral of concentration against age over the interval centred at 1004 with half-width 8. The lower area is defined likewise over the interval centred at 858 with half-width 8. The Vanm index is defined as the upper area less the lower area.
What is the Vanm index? -23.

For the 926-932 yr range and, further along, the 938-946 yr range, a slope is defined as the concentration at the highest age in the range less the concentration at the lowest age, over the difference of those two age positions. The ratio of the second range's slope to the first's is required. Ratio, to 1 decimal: -1.4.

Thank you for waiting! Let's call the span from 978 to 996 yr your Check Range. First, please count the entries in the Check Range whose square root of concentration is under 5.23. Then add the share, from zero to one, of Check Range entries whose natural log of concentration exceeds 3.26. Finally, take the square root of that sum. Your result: 2.6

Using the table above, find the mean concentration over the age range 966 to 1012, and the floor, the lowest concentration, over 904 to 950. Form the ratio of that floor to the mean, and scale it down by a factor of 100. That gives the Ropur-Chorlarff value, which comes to 0.0090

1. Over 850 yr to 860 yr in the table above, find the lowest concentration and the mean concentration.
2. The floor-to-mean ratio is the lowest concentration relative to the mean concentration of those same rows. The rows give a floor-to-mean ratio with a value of 0.95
